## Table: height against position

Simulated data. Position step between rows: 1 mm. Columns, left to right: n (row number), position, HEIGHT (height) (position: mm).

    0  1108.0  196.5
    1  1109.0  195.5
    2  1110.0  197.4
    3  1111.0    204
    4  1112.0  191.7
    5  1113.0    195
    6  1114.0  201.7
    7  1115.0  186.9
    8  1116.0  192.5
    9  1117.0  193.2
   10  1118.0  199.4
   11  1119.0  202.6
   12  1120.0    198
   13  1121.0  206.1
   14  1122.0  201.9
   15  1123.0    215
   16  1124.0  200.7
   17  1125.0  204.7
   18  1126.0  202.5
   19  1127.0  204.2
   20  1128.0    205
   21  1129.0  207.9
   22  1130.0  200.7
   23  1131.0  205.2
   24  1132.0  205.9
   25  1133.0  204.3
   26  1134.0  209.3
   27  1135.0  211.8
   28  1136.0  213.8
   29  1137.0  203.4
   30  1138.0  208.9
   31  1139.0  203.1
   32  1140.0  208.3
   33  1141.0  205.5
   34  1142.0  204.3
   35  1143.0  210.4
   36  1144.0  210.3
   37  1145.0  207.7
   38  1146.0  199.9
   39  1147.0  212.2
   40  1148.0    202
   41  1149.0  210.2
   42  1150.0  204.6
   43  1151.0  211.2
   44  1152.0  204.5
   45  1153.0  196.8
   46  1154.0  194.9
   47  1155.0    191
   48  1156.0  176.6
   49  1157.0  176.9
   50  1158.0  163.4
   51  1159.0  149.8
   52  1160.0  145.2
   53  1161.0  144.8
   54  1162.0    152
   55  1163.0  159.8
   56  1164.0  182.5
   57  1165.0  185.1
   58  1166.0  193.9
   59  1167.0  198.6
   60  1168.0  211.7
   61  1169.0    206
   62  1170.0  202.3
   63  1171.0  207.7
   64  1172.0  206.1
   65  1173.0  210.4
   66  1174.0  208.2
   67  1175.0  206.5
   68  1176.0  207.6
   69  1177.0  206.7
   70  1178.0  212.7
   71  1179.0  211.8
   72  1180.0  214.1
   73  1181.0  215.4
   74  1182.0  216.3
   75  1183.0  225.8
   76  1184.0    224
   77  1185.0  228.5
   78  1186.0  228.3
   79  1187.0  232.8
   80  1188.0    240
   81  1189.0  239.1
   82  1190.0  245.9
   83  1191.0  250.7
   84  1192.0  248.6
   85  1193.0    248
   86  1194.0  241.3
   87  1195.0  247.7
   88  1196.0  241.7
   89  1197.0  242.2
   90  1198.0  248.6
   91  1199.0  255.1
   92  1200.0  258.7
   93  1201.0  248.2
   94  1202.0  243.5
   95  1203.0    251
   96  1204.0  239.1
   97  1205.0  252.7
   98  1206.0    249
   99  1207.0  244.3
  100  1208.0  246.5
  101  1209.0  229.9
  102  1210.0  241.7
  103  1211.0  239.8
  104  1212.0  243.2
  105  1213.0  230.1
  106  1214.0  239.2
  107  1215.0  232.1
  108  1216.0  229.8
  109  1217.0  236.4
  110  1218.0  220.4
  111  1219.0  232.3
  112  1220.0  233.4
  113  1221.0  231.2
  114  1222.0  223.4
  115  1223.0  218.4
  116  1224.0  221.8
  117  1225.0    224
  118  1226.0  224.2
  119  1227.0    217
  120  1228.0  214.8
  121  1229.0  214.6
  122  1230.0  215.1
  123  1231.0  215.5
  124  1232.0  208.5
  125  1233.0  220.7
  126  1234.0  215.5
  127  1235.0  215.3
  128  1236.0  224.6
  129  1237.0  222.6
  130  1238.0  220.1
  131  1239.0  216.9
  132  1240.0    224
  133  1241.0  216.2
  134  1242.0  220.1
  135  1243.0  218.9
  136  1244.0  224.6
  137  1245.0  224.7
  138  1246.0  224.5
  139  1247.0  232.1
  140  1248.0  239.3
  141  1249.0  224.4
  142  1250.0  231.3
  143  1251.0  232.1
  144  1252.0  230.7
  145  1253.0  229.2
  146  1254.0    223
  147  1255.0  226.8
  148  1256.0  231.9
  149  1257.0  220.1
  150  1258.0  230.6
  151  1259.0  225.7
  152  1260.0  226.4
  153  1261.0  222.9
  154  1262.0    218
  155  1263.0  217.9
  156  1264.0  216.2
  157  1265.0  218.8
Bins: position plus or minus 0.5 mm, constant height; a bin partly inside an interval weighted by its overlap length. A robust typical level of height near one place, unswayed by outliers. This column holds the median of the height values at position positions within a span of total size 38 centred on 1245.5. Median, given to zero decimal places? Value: 223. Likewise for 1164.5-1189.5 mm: 212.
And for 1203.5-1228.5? 232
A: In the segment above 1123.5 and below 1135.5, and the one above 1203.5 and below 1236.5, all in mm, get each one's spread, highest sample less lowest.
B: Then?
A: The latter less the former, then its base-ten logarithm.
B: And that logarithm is 1.5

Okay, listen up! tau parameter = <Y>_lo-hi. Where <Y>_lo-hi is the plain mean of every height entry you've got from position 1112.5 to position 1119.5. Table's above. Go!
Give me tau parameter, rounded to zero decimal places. 196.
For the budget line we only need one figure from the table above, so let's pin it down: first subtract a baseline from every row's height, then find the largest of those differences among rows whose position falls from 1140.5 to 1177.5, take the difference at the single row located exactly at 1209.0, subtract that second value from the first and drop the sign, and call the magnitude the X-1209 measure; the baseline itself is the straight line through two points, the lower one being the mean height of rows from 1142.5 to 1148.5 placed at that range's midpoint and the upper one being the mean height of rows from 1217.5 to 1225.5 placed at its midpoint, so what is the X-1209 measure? 2.6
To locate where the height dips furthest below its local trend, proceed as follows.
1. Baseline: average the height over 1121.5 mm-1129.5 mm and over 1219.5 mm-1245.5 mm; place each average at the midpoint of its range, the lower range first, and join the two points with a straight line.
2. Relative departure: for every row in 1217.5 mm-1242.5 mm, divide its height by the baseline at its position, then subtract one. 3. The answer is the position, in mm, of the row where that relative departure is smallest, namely 1232.0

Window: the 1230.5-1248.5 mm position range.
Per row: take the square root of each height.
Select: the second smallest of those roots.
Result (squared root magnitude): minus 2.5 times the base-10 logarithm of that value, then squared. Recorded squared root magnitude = 8.50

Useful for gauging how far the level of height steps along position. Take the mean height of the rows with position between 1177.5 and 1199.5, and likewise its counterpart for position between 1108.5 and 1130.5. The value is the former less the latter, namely 34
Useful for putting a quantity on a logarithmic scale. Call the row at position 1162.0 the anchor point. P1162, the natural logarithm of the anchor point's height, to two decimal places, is 5.02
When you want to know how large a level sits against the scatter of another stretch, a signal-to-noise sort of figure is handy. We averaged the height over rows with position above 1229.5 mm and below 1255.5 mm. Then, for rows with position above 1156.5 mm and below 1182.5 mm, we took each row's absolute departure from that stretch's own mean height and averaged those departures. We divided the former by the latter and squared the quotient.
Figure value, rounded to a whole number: 115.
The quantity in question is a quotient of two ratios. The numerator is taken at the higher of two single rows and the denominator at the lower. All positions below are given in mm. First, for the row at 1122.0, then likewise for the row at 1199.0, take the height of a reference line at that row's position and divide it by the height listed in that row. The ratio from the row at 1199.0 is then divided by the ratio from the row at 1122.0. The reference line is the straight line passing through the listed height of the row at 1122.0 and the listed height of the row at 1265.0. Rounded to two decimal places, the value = 0.83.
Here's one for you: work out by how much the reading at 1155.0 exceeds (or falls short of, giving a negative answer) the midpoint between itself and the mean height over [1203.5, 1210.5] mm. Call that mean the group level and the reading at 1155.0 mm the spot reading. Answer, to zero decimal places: -26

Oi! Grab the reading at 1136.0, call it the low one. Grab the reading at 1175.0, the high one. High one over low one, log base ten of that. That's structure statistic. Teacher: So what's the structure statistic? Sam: -0.015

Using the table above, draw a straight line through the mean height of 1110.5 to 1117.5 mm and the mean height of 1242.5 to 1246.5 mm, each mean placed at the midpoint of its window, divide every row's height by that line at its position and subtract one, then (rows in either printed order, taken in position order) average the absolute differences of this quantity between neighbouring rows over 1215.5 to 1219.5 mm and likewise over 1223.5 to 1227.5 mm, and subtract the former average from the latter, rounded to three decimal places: -0.038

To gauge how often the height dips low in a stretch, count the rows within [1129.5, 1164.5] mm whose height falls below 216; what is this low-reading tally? 35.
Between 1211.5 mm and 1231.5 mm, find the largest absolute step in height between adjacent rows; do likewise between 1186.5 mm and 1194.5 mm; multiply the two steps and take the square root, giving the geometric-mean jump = 10.7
